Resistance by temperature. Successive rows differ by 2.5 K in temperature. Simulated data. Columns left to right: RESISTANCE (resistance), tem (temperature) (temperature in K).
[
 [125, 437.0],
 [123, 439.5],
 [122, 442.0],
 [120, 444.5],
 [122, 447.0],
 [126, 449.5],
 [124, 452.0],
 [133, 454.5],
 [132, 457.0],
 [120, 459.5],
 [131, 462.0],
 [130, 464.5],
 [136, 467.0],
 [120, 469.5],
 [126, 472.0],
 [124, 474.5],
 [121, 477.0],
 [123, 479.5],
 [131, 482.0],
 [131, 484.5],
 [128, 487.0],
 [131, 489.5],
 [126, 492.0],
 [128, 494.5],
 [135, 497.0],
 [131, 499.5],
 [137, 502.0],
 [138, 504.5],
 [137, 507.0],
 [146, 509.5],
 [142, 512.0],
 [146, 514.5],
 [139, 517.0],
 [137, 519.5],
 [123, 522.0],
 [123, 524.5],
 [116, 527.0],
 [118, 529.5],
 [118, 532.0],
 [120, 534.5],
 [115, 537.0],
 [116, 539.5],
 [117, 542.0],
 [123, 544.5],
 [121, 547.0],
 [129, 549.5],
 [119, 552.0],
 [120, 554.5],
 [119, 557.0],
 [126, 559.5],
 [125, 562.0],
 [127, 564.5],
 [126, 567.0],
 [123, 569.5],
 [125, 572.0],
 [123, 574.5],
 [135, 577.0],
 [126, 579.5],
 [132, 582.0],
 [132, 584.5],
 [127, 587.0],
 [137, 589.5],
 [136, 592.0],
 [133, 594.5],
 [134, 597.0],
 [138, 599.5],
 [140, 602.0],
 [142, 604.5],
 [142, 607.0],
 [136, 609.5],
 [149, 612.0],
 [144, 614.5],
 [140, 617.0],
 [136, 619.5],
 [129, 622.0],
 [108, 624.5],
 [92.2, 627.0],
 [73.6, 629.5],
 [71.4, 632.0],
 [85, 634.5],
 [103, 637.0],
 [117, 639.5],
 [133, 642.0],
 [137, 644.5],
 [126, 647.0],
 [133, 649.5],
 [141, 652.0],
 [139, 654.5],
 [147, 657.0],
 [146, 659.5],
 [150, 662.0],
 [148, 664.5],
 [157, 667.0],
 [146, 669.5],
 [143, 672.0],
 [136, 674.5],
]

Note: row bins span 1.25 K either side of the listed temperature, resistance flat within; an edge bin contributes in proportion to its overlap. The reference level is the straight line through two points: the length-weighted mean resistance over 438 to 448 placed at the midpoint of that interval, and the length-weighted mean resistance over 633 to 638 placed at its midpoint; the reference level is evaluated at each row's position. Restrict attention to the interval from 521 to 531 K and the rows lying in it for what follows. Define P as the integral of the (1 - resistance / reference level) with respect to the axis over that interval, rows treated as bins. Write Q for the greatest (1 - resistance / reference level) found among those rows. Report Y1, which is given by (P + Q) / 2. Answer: -0.5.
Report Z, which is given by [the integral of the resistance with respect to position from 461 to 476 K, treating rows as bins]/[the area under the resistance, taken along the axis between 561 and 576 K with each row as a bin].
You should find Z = 1.02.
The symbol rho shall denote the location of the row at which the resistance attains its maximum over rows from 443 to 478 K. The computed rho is 467.0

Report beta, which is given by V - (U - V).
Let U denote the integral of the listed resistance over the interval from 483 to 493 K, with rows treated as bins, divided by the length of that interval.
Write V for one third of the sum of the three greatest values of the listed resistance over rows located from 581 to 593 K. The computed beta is 141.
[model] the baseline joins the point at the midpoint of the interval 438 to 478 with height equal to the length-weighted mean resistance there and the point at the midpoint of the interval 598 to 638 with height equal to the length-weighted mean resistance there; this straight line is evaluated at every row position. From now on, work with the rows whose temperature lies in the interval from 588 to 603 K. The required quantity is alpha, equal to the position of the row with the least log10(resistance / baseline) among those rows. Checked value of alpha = 594.5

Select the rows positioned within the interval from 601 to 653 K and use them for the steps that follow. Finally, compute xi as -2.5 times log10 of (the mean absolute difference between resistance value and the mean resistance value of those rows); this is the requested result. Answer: -3.25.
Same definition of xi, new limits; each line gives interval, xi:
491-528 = -2.16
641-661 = -1.85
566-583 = -1.40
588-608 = -1.10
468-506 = -1.62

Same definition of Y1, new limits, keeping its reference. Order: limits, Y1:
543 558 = -1.2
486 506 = -1.6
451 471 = -0.8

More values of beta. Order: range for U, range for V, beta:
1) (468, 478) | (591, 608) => 160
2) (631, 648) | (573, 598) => 161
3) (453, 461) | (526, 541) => 109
